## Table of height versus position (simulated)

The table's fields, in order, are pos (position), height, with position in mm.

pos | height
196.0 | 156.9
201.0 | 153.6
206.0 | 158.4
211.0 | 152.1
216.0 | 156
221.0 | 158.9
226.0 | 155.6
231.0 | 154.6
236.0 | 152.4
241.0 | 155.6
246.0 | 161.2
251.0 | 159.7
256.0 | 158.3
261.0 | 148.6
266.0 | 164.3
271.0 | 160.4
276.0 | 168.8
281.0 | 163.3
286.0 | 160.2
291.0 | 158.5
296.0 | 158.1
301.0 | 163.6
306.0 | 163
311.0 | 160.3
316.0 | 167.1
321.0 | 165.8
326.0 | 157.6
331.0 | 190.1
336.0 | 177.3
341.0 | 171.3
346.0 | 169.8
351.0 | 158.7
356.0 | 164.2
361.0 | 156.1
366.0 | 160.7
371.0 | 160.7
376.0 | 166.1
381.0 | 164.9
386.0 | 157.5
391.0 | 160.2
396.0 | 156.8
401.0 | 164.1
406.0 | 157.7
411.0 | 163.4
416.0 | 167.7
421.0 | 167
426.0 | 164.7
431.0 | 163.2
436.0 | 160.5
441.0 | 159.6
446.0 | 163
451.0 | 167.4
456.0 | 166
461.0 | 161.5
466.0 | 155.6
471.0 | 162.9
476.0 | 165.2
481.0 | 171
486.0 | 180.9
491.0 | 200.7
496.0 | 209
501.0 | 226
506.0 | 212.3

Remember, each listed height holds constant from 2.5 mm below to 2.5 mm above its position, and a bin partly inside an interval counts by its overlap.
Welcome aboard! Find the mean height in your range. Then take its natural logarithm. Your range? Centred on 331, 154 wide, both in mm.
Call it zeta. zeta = 5.09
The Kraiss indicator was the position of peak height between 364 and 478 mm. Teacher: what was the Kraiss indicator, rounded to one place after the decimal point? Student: 416.0 mm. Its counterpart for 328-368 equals 331.0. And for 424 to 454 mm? 451.0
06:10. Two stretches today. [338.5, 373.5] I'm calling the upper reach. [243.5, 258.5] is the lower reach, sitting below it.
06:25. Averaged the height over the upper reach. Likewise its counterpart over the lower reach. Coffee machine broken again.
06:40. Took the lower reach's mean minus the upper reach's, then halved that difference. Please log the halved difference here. -1.7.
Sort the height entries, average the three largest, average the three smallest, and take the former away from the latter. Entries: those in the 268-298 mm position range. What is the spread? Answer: -5.2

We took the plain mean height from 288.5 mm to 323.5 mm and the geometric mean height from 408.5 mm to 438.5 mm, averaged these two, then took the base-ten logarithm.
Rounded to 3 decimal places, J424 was 2.213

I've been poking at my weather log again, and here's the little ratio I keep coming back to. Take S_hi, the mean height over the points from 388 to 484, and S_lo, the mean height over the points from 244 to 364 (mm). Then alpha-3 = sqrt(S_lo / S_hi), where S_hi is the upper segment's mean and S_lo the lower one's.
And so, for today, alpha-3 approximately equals 1.002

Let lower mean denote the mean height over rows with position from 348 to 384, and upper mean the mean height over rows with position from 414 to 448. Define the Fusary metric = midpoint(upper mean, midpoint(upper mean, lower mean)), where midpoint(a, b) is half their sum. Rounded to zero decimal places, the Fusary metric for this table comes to 163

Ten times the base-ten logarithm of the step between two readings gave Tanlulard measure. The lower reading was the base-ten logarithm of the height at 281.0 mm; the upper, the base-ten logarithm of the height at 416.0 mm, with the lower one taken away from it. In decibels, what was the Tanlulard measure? -19.4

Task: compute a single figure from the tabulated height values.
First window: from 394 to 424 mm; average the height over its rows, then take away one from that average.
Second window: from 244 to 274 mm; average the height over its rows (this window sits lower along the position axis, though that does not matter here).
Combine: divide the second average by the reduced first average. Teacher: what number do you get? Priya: 0.981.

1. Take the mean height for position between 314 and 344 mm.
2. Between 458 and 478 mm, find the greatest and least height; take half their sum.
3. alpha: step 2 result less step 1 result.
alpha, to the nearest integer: -11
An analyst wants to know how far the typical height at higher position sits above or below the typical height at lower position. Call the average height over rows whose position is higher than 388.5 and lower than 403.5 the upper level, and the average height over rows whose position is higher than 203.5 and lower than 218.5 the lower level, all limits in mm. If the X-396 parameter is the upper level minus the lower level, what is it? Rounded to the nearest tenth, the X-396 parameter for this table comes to 4.9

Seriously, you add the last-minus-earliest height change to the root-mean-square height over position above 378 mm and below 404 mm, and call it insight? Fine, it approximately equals 160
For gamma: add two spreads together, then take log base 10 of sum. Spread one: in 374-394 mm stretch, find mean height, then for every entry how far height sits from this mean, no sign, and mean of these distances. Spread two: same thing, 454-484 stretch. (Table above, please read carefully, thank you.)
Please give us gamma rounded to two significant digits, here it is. 0.85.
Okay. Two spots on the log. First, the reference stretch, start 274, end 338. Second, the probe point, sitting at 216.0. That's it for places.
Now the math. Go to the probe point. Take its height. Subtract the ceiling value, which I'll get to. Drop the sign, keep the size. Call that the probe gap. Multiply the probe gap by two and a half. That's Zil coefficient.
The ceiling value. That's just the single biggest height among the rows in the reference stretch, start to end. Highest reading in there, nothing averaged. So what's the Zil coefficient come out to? 85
